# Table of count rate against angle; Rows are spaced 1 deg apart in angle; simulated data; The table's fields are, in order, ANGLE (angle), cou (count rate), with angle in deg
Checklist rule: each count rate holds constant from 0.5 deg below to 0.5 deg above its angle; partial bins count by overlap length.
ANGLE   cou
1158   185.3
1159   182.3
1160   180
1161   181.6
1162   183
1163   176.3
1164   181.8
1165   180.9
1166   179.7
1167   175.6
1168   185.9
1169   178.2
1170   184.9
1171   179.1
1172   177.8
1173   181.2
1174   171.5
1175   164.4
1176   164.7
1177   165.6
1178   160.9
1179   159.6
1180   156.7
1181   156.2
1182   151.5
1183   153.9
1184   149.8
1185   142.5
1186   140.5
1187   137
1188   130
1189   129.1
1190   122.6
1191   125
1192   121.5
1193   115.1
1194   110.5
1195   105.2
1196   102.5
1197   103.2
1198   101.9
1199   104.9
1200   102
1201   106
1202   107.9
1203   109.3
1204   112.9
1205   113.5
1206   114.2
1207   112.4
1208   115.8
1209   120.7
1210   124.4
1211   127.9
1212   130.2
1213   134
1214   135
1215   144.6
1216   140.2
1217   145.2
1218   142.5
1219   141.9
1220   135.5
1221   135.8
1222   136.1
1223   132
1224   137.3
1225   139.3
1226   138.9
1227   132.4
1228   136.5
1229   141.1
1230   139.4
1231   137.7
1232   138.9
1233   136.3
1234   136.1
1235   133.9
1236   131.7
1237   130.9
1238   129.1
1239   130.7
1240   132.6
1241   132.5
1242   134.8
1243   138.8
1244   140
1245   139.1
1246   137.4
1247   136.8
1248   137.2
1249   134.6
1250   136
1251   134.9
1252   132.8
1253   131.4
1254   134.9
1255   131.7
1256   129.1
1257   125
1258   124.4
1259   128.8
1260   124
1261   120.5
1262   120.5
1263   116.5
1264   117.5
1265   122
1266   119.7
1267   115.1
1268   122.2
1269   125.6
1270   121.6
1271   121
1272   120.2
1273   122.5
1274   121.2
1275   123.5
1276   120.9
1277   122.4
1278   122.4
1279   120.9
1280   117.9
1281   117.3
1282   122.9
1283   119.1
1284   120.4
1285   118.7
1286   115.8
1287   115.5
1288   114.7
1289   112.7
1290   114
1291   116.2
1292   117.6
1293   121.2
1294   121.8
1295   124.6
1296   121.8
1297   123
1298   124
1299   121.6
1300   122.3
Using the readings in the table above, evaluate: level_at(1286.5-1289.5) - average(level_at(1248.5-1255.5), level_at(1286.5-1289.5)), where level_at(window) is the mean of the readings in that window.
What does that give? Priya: -9.7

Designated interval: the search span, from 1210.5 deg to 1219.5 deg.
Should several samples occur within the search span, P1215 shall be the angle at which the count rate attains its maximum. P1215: 1217 deg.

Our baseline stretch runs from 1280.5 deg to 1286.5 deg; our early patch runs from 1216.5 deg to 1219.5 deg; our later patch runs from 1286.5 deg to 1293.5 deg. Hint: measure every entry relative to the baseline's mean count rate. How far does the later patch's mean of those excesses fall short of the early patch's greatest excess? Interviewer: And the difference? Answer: 29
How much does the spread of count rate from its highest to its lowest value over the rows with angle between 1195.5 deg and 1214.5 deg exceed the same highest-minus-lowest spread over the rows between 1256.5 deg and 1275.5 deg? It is 19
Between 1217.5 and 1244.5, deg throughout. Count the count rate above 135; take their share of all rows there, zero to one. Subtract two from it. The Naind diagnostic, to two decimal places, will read -1.37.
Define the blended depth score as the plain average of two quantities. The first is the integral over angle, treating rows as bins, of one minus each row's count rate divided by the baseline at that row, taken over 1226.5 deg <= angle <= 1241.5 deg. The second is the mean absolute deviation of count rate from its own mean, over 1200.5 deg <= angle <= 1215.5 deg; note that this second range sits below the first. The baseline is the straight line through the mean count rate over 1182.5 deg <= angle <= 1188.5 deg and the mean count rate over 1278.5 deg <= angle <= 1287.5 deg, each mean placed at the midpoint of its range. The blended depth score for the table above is 4.6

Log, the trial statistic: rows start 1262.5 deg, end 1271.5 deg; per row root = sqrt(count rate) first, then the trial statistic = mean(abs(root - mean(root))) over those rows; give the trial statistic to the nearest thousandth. 0.119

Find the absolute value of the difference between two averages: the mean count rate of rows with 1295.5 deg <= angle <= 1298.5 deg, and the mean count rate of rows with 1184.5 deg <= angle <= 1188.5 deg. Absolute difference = 15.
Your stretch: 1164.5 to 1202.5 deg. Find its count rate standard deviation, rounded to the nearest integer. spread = 29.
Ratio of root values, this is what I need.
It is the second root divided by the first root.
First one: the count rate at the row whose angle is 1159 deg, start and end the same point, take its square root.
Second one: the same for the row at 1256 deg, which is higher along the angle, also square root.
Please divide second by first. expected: 0.84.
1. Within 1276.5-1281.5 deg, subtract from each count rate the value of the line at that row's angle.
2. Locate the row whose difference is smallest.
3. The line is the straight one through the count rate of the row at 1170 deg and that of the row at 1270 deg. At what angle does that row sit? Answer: 1280 deg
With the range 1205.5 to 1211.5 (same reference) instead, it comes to 1207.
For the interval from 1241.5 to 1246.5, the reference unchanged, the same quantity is 1242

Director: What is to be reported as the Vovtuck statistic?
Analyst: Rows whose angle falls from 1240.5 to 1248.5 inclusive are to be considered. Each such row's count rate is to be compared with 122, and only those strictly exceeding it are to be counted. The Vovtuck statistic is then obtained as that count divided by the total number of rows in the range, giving 1.00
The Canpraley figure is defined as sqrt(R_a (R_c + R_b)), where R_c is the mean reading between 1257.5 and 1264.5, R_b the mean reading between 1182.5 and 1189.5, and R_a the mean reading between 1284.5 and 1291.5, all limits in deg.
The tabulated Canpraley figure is 174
